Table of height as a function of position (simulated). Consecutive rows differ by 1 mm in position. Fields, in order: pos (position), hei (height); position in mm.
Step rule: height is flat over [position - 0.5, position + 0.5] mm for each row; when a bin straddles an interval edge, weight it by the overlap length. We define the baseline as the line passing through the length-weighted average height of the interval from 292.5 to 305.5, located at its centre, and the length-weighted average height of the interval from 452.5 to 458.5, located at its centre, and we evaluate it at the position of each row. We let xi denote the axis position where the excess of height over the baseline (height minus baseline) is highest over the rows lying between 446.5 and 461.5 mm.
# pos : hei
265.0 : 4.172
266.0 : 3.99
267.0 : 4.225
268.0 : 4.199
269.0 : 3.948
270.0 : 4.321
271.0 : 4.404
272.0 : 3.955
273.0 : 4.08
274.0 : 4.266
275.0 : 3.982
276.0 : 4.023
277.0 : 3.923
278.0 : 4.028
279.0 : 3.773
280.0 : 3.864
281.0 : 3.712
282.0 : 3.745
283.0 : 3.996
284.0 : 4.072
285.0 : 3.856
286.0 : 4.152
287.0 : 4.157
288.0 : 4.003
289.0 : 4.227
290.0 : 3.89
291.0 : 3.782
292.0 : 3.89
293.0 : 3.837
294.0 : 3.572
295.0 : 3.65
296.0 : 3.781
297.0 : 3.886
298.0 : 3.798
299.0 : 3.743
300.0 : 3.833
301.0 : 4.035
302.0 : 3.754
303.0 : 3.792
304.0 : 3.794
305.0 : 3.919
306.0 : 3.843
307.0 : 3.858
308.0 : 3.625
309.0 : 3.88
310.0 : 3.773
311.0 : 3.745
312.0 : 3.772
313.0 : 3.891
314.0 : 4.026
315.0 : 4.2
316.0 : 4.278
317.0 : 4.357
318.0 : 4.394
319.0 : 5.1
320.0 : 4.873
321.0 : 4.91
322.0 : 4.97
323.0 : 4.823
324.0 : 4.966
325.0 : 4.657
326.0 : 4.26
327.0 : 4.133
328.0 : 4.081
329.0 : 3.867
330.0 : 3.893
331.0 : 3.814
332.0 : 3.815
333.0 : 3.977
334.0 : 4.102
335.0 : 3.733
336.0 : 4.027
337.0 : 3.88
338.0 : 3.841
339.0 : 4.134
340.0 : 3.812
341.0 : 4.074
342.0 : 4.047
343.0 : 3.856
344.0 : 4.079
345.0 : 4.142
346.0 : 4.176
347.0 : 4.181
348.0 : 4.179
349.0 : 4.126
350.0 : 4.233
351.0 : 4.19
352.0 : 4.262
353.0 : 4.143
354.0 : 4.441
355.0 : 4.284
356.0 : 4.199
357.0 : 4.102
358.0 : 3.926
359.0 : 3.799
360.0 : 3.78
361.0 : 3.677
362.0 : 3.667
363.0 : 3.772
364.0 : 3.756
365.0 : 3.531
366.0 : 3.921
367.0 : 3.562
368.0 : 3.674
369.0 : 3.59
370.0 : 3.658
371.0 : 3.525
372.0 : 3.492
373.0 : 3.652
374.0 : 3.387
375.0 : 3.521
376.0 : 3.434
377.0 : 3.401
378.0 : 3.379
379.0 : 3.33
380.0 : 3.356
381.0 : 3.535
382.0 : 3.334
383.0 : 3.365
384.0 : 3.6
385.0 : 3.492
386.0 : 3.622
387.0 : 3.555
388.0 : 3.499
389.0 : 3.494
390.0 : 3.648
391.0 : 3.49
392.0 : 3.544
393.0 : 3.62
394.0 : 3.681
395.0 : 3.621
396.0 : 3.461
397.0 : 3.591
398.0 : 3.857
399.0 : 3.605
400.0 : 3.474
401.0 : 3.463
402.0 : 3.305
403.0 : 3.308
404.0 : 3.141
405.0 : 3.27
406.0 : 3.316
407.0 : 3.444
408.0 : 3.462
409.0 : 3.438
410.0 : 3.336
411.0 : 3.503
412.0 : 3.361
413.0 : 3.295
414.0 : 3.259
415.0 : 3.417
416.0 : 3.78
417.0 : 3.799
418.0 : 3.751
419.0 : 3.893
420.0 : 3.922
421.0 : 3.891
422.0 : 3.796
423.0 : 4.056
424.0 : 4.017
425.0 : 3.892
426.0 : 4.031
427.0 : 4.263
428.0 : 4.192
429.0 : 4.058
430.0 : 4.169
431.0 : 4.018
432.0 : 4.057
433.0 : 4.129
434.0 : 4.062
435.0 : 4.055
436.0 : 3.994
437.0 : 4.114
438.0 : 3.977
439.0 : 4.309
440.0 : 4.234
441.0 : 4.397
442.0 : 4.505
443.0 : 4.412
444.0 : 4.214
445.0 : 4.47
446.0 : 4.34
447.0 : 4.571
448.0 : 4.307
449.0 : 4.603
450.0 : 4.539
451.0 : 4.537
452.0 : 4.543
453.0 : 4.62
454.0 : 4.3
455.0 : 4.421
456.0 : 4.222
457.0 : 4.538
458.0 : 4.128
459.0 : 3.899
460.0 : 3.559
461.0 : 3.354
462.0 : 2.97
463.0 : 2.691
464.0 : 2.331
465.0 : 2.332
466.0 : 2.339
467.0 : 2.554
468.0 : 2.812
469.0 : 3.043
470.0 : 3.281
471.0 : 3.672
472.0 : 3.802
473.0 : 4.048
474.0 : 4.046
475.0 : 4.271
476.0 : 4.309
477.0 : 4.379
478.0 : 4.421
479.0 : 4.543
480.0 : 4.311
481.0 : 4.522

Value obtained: 453.0 mm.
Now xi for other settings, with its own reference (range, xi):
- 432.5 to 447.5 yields 447.0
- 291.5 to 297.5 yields 292.0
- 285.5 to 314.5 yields 289.0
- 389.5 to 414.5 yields 398.0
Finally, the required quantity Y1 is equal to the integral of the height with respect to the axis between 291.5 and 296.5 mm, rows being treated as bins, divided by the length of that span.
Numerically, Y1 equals 3.75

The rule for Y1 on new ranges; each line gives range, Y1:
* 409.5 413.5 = 3.37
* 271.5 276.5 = 4.06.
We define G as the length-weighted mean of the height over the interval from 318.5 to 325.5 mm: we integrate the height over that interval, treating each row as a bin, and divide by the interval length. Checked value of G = 4.9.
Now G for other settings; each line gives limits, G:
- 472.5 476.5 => 4.2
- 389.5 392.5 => 3.6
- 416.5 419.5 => 3.8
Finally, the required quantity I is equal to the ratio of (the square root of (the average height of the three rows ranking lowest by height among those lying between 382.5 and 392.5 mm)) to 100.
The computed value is 0.0186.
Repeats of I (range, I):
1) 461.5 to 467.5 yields 0.0153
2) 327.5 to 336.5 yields 0.0195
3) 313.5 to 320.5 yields 0.0204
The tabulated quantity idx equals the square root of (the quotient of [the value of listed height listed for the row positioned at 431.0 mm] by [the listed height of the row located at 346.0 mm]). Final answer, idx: 0.98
